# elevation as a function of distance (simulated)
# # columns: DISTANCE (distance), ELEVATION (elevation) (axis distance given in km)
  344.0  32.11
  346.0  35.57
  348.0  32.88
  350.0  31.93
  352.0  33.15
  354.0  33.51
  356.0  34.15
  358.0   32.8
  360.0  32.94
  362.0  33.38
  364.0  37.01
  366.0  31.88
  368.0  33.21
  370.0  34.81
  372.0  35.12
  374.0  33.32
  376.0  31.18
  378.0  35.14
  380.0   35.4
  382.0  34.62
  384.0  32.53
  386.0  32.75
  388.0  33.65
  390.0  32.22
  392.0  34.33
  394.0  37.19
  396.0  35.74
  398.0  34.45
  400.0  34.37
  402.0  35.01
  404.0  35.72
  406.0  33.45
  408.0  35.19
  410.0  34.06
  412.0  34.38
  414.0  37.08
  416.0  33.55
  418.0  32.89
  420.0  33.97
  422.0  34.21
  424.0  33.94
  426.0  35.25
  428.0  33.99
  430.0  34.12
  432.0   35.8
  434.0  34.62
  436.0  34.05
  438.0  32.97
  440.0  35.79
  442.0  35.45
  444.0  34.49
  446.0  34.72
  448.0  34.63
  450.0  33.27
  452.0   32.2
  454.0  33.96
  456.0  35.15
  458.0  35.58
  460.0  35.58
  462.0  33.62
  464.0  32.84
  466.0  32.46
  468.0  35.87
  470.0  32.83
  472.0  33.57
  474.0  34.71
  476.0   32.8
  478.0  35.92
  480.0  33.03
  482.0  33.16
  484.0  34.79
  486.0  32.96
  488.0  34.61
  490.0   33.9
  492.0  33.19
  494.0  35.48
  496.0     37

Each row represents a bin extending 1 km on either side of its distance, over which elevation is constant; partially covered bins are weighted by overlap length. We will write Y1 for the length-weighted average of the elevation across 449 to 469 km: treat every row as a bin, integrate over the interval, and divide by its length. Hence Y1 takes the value 34.1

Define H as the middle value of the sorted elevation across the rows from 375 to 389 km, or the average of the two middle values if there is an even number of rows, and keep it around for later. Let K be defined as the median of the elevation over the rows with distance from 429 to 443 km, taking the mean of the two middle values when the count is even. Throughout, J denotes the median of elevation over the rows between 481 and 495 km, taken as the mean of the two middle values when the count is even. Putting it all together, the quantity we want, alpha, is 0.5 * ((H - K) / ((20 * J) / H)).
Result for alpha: -0.02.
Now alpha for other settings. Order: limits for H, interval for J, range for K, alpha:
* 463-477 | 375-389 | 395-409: -0.05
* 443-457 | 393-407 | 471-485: 0.02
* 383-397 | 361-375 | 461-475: 0.00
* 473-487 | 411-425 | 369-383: -0.04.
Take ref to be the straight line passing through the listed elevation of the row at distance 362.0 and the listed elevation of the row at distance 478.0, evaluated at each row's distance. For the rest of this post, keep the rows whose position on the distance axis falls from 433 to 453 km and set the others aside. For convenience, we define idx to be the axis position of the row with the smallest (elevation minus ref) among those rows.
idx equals 452.0 km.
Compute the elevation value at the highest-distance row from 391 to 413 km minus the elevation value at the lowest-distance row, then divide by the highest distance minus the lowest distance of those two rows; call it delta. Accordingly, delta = 0.00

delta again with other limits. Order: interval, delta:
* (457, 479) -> 0.02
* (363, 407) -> -0.08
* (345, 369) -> -0.11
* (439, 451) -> -0.25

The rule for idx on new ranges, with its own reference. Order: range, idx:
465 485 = 466.0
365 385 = 376.0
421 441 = 438.0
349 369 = 366.0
